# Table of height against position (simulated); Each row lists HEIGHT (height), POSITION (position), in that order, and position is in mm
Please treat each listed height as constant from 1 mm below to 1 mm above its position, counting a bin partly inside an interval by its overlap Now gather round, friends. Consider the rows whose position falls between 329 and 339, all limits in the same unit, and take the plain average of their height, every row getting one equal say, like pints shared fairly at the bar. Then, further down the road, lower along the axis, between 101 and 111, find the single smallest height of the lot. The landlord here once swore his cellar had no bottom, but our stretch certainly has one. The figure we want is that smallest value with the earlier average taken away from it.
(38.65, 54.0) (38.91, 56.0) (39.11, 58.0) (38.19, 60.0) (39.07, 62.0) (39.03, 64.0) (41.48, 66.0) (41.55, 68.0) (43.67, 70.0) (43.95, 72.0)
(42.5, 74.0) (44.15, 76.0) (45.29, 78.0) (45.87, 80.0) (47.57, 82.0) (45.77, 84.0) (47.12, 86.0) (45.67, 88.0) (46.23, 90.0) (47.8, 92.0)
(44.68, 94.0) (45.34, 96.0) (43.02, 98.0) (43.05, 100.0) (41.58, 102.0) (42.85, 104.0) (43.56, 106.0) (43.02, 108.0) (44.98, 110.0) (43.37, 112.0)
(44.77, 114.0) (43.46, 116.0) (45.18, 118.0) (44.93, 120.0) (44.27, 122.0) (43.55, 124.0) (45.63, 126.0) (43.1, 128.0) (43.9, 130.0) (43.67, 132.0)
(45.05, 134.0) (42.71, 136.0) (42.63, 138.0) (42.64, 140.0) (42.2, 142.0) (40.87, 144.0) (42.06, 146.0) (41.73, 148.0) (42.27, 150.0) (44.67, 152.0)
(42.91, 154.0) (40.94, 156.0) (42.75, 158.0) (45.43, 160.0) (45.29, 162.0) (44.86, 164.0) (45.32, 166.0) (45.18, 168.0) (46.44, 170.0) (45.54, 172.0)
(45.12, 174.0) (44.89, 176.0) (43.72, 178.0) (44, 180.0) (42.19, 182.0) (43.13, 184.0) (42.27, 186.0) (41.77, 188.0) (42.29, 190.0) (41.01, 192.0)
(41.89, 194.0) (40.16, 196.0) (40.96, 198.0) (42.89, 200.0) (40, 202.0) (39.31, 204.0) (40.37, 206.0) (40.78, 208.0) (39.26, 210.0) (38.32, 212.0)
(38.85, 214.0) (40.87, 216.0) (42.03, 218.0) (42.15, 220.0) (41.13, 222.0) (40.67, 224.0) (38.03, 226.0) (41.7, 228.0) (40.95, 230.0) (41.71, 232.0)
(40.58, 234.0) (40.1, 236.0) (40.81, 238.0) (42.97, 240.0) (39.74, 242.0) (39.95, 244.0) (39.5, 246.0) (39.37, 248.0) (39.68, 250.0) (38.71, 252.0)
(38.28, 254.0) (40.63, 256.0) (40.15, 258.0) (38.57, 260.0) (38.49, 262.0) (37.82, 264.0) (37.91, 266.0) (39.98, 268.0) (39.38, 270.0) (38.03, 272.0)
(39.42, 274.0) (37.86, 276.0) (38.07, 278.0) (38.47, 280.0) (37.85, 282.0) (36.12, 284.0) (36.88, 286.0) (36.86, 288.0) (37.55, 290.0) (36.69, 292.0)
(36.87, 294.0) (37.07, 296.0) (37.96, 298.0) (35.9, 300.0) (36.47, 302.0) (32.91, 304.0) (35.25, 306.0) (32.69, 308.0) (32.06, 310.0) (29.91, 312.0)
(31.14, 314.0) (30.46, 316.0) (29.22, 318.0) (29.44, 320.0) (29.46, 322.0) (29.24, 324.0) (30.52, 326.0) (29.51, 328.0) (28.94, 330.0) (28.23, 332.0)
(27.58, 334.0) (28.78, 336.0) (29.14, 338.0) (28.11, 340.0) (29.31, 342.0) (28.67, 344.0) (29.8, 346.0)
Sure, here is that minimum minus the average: 13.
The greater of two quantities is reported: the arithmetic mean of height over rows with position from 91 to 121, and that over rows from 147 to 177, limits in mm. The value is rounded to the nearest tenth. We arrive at 44.2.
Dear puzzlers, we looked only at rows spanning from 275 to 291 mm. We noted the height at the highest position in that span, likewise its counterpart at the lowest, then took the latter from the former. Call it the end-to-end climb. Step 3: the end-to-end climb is -0.31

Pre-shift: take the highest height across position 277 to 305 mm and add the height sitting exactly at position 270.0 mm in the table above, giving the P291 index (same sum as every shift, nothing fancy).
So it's 78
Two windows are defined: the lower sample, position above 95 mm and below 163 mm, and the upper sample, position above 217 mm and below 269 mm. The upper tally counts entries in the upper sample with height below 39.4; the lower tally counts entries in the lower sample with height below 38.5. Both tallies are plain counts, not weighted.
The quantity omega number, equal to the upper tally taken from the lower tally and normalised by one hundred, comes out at -0.080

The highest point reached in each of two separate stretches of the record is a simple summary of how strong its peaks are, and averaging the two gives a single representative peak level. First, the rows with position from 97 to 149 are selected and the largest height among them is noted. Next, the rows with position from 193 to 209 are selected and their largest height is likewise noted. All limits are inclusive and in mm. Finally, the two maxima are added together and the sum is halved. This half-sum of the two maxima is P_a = 44.3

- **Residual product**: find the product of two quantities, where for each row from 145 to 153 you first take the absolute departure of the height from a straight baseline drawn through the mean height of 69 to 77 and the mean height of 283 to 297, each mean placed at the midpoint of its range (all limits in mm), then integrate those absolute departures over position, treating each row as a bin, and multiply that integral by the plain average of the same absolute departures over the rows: 17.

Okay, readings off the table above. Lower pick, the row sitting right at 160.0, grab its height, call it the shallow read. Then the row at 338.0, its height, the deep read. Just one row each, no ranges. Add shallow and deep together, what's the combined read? 75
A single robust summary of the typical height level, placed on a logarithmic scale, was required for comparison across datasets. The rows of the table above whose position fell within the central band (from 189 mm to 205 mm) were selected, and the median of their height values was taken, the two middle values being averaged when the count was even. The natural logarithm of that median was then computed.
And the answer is 3.71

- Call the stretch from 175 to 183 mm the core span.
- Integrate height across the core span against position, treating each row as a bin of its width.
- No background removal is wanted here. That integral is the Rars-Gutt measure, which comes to 350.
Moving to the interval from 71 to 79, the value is 352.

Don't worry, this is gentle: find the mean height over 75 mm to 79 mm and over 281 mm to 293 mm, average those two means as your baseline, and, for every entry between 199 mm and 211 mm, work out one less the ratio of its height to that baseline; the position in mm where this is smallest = 200.0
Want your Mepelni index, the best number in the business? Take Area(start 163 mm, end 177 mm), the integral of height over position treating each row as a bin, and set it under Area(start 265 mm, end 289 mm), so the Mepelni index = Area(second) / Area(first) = 1.4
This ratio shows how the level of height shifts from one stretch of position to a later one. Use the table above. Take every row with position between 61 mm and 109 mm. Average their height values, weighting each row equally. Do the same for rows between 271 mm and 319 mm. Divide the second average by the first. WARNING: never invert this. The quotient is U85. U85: 0.81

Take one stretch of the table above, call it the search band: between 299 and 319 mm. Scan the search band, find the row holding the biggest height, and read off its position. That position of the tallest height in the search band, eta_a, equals 302.0 mm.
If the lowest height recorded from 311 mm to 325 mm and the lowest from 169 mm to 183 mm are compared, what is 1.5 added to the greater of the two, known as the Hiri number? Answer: 44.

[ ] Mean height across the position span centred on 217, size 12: 40.6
